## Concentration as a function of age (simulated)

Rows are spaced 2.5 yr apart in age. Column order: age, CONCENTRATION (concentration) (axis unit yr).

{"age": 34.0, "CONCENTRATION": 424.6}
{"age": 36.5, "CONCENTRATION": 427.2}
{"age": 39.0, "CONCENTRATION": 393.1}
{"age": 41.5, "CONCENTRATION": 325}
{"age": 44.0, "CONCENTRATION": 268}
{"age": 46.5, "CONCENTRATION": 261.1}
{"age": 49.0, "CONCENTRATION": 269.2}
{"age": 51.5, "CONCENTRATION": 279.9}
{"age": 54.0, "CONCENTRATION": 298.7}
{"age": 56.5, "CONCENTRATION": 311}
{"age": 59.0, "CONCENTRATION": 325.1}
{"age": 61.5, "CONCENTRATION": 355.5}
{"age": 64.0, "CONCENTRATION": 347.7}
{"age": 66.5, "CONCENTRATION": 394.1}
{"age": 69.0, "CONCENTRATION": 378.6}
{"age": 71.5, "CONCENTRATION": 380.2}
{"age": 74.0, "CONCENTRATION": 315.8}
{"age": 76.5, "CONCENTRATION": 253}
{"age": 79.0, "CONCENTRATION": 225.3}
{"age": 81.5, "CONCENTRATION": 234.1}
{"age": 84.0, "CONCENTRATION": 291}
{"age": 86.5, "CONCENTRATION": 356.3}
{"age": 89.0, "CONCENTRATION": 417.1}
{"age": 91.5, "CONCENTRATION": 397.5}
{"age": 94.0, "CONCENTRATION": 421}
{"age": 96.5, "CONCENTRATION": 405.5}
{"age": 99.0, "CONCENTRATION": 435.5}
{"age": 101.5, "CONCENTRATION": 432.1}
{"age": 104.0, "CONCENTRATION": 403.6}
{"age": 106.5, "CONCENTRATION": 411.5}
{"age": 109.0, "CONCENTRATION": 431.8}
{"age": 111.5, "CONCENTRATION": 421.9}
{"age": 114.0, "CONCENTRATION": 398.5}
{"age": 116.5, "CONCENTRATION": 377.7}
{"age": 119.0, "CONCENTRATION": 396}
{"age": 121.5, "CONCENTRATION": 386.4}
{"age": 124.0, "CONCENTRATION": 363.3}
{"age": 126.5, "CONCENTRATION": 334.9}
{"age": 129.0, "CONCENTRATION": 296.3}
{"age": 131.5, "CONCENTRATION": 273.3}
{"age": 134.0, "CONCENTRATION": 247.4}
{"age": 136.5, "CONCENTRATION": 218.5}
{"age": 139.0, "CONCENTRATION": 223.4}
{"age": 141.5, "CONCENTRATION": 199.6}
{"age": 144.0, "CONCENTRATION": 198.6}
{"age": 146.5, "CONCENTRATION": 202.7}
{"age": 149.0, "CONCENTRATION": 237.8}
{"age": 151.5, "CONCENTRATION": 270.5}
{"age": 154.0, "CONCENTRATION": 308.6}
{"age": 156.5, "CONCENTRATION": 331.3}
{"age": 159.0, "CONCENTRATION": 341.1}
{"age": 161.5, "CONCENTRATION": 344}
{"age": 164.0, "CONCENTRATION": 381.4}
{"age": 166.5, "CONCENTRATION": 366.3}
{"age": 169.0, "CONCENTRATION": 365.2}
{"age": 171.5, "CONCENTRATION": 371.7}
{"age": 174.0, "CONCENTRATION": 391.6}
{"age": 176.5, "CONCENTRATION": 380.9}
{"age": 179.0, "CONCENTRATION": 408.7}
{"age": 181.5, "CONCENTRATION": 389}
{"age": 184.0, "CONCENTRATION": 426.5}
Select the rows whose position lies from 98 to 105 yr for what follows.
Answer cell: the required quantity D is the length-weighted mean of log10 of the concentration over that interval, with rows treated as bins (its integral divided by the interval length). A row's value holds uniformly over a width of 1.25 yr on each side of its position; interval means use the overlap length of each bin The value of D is 2.63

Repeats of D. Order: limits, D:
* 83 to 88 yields 2.52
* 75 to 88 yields 2.43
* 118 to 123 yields 2.59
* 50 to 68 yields 2.52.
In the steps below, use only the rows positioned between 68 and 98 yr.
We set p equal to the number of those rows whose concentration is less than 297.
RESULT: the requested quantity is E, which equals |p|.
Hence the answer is 4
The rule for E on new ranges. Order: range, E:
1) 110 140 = 5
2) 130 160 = 9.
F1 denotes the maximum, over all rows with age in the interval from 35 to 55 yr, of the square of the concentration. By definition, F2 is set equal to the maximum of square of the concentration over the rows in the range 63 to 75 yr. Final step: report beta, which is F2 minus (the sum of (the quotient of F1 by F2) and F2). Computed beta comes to -1.2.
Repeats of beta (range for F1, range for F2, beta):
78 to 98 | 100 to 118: -0.9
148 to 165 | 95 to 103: -0.8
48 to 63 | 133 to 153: -1.7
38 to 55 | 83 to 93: -0.9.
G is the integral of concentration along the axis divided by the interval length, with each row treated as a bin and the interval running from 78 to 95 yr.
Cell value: 335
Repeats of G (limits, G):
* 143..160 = 270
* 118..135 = 328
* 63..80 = 329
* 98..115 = 419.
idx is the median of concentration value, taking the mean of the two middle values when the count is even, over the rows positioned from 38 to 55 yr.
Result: 280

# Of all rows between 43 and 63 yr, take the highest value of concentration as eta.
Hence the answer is 355.5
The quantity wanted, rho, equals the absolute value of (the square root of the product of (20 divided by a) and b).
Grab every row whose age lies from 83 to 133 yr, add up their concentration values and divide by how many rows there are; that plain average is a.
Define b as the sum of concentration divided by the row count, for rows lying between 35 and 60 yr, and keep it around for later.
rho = 4.1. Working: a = 383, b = 316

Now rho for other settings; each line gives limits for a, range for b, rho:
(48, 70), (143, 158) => 4.0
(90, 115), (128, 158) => 3.5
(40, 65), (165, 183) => 5.0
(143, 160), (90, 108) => 5.5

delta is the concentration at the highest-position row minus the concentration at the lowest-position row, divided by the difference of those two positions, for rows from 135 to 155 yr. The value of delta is 5.1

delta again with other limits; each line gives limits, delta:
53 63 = 7.6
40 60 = 0.0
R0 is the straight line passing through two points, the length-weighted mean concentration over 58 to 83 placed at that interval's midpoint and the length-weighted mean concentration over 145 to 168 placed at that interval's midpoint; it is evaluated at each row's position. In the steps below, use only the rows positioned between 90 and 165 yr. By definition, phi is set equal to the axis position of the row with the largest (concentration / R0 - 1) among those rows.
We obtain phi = 99.0 yr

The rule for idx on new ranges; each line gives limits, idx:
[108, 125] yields 396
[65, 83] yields 316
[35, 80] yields 320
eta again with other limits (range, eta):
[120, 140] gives 386.4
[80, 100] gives 435.5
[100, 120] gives 432.1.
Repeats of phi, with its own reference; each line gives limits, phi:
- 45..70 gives 66.5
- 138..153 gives 151.5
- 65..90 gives 89.0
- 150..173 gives 164.0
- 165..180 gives 179.0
